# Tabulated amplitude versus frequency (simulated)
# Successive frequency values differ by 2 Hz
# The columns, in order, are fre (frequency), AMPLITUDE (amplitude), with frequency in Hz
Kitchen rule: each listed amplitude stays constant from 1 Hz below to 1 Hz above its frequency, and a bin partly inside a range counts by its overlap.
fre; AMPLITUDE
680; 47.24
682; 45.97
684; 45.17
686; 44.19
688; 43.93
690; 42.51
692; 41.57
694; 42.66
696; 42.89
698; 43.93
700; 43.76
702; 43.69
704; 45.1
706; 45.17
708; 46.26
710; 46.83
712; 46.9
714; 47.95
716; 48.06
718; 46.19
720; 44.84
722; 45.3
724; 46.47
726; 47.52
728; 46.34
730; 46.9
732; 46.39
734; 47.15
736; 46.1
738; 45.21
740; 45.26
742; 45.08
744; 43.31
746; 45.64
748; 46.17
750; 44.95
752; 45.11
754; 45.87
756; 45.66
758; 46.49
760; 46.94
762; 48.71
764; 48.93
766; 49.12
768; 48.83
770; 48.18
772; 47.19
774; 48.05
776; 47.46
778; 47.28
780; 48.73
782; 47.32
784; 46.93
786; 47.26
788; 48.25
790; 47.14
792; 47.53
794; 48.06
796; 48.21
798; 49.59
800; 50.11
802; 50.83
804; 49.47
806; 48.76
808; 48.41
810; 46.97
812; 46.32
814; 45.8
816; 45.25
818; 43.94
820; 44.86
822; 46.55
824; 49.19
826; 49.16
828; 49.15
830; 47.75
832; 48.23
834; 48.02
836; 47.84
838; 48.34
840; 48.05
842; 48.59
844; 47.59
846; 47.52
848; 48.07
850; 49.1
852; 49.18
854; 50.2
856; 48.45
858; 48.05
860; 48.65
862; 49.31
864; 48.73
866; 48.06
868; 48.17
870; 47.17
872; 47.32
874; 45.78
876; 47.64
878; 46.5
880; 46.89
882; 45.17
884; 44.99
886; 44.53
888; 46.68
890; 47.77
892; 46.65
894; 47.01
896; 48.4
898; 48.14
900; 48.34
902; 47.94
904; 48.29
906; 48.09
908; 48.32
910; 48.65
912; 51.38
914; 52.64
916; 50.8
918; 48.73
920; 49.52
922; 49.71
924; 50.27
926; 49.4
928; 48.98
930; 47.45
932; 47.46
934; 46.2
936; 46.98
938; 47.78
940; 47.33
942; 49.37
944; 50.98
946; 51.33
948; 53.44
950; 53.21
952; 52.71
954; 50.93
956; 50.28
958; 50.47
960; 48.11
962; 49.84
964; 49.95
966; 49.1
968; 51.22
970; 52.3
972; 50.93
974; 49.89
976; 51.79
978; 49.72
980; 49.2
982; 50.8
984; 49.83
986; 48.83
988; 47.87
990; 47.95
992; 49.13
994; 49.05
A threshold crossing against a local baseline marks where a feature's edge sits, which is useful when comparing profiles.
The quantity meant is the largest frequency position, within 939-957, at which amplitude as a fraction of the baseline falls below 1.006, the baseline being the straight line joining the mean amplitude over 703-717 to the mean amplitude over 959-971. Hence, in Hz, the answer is 942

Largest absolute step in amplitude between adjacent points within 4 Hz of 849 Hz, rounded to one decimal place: 1.0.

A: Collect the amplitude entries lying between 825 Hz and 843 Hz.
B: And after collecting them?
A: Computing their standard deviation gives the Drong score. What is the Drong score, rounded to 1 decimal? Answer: 0.5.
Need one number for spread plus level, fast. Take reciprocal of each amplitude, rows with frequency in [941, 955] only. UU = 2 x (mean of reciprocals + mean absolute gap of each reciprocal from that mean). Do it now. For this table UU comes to 0.0396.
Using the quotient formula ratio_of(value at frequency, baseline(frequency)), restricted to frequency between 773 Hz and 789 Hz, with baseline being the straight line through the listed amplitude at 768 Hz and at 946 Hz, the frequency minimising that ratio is 784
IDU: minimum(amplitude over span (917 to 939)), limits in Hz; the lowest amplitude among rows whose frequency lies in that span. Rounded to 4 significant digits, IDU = 46.20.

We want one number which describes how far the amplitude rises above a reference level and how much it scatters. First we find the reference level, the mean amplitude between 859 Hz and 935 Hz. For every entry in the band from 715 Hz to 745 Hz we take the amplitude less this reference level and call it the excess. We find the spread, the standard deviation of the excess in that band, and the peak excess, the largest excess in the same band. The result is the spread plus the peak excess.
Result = 1.2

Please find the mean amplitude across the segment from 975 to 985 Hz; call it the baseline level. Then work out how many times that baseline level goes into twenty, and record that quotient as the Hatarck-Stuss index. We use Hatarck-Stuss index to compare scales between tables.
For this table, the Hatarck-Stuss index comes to 0.398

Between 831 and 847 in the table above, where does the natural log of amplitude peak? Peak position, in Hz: 842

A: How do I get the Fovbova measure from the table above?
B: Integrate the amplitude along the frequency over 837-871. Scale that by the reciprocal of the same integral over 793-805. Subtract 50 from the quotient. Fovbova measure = -47.2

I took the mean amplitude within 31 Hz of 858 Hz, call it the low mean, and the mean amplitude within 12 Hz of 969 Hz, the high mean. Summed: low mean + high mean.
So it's 98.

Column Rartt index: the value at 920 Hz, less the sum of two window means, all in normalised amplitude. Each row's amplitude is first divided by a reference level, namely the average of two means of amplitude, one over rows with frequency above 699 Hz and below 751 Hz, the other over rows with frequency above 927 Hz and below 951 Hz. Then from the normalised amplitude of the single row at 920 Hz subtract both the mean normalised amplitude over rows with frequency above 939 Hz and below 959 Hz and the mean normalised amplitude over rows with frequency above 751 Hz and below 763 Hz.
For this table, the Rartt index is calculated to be -1.01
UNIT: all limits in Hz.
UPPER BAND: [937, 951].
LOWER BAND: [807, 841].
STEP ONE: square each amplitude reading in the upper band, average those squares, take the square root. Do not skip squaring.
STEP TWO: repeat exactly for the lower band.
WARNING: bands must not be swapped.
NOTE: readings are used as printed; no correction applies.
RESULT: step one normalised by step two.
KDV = 1.07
